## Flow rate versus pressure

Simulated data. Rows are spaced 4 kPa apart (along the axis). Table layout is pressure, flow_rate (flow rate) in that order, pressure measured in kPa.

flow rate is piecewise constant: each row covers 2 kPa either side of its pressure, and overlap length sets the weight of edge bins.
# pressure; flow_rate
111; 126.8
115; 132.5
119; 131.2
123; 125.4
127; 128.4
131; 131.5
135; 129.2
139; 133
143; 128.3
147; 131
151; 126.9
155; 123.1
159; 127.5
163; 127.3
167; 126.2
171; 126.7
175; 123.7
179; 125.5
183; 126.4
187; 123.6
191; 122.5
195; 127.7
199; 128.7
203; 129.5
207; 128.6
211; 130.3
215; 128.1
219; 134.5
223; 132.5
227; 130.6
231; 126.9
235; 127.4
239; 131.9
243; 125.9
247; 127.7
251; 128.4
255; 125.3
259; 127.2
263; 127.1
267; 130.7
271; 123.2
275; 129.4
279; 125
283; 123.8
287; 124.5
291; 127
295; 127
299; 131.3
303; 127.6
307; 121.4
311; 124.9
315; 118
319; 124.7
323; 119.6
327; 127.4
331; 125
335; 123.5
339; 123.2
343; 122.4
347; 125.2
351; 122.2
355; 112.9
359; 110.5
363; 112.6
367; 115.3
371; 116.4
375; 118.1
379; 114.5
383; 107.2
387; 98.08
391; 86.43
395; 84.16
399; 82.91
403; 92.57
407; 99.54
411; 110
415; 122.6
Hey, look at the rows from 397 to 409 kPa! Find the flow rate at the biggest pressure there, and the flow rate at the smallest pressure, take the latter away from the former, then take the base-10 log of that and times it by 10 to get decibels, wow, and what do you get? 12.2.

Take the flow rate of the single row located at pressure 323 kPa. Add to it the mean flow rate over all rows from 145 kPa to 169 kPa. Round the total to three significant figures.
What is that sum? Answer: 247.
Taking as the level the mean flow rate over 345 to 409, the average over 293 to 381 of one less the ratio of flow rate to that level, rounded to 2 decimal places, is -0.14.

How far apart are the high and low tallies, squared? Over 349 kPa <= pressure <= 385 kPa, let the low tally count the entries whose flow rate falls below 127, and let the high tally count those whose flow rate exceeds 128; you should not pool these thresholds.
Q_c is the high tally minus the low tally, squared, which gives 81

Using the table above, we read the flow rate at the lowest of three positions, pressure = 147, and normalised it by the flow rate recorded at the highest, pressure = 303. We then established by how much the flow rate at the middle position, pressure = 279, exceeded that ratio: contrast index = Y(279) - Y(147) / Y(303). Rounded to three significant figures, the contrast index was 124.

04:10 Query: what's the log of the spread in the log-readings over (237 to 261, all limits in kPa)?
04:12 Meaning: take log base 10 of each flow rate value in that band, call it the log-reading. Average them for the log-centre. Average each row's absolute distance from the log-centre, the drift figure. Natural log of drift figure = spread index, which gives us -5.21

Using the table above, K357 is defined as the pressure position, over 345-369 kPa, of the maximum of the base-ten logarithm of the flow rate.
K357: 347 kPa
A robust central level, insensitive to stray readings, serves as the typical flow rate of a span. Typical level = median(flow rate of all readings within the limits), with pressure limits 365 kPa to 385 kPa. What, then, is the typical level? 115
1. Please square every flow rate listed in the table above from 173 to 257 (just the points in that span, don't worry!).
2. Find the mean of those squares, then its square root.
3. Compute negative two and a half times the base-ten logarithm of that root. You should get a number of -5.27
